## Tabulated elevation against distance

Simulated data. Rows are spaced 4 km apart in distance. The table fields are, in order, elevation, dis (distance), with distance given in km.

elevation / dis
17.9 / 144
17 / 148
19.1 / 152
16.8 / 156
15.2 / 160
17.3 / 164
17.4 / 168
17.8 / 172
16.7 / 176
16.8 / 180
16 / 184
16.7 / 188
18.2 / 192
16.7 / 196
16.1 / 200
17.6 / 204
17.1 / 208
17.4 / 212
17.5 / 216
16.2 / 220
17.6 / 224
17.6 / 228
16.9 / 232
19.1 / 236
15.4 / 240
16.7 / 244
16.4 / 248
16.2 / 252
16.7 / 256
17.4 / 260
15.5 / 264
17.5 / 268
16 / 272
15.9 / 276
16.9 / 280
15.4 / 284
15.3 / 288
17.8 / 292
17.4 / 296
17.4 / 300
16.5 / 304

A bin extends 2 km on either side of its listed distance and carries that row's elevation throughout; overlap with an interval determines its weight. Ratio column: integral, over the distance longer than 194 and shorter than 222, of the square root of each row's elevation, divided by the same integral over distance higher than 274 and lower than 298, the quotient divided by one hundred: 0.0118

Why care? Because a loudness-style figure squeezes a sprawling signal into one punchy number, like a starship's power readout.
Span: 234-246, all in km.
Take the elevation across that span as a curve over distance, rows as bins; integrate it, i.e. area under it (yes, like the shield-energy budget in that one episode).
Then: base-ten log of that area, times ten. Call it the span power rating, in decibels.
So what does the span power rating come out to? 23.1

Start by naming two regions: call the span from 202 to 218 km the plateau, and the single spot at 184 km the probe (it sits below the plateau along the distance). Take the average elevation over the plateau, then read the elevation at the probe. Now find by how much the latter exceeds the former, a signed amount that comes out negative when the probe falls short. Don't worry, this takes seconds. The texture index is -1.4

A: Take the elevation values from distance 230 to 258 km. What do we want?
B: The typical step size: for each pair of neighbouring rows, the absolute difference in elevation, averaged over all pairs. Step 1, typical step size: 1.37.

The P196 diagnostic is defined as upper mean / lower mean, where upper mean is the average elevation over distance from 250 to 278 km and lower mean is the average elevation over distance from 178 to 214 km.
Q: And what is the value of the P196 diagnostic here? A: 0.971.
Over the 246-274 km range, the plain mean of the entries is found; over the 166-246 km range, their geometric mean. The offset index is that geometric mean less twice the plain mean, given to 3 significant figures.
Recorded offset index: -16.0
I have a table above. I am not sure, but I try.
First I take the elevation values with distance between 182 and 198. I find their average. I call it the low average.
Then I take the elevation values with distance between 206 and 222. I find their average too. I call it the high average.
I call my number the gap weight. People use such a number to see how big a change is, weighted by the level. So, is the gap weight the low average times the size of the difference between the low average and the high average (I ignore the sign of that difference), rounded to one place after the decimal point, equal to 2.5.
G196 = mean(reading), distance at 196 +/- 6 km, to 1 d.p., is 17.0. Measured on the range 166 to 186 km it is 16.9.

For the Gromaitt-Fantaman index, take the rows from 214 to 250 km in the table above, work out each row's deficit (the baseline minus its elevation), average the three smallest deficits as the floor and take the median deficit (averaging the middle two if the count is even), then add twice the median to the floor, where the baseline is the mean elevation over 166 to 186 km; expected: -1.1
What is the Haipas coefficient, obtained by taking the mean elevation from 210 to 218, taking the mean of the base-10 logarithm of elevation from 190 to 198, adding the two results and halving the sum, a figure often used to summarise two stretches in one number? 9.3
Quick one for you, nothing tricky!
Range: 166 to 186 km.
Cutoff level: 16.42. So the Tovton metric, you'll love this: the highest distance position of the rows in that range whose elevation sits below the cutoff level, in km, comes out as 184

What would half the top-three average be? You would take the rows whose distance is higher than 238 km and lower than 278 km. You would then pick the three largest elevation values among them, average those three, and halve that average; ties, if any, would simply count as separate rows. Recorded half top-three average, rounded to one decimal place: 8.6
